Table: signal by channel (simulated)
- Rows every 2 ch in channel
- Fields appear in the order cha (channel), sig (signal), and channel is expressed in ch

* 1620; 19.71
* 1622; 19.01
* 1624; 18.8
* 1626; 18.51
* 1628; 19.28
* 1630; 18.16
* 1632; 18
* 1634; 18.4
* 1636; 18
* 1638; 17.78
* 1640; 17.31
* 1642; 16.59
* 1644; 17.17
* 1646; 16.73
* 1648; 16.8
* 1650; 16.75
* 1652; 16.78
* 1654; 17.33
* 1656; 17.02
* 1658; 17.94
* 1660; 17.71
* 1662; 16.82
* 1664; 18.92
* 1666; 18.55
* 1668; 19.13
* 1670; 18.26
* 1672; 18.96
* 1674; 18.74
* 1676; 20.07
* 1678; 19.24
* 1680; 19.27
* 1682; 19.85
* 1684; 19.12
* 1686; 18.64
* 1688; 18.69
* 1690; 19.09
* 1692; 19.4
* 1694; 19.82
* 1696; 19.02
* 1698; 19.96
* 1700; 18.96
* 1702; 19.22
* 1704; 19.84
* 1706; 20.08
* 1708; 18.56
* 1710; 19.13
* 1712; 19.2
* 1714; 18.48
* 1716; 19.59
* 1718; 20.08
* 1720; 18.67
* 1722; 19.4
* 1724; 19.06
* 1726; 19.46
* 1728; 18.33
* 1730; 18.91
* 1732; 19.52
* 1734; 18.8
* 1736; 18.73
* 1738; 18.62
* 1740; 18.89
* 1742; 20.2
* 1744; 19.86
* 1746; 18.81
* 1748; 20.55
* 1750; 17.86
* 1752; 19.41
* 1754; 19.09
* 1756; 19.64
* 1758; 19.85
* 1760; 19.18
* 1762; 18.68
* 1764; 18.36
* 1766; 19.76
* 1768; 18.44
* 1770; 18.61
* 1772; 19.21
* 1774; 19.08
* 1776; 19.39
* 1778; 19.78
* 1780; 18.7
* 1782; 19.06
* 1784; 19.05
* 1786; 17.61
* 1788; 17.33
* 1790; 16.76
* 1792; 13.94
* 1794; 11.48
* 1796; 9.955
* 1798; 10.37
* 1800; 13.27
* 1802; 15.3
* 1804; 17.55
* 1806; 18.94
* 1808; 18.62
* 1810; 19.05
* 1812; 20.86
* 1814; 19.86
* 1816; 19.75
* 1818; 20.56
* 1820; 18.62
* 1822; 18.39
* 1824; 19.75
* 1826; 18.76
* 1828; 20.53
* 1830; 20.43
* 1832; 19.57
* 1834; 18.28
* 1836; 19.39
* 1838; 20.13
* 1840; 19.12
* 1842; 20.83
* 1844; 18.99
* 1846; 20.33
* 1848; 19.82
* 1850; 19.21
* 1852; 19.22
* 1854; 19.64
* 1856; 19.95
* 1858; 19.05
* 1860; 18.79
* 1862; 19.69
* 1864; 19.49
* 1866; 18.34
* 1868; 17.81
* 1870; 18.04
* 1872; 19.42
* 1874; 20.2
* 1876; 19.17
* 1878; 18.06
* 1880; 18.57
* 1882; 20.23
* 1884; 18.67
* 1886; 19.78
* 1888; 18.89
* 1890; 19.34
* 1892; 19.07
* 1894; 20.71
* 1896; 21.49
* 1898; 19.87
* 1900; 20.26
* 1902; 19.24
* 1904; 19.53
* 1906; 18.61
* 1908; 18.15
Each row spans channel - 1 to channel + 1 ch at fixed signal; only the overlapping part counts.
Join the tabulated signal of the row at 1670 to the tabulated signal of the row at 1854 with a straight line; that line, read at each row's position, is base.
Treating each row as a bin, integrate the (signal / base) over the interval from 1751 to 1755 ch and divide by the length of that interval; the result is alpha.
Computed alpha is 1.02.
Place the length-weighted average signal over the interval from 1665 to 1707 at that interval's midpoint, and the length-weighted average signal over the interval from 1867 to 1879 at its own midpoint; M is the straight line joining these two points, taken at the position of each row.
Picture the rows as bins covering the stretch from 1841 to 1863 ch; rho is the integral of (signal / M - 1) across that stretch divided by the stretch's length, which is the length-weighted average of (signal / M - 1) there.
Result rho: 0.040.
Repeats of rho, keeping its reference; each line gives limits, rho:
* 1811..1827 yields 0.035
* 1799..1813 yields -0.068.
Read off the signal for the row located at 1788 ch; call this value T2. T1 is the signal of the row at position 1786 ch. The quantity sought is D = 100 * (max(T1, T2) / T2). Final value 102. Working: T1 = 17.61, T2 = 17.33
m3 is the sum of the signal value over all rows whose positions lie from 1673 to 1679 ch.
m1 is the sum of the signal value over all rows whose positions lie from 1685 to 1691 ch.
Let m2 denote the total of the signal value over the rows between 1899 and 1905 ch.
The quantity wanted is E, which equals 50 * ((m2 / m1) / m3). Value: 0.90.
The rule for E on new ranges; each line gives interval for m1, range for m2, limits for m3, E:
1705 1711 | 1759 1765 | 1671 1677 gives 0.84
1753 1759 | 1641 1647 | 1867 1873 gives 0.78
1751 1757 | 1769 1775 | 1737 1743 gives 0.85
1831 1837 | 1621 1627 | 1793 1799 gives 1.55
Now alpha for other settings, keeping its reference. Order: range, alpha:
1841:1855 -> 1.01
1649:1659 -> 0.95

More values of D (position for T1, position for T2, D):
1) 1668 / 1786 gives 109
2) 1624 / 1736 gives 100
